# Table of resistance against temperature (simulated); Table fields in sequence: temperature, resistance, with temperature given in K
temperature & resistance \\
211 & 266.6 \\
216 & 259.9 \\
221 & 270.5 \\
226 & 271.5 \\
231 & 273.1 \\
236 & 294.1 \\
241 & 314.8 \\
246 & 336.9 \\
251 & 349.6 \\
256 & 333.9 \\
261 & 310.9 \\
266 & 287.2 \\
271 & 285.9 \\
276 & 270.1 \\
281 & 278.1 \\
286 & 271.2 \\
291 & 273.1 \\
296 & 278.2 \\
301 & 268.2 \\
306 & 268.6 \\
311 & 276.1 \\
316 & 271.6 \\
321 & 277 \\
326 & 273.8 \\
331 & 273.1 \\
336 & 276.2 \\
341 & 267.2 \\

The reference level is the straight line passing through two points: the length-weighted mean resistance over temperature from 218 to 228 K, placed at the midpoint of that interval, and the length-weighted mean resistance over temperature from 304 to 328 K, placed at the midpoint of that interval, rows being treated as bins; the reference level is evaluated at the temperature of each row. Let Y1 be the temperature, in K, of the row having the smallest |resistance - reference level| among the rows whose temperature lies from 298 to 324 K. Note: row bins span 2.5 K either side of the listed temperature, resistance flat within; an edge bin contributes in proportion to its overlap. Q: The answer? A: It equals 316 K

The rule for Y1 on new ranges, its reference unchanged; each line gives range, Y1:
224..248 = 226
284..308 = 291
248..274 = 271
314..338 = 326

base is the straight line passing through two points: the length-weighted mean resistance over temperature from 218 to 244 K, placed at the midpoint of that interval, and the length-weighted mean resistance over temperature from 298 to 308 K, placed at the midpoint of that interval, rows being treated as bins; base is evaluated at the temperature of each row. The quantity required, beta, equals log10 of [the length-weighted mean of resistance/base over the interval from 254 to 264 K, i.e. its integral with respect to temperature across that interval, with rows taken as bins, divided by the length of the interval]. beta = 0.060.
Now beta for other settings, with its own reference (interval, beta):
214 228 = -0.032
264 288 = 0.005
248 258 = 0.086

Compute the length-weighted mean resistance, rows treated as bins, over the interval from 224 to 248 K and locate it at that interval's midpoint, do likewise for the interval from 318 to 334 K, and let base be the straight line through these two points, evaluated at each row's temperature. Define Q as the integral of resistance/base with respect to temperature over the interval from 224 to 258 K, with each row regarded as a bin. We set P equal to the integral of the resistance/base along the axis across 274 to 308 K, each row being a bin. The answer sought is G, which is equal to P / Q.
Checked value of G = 0.92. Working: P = 33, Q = 36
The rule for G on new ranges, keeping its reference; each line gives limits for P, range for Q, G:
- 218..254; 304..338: 1.08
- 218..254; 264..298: 1.11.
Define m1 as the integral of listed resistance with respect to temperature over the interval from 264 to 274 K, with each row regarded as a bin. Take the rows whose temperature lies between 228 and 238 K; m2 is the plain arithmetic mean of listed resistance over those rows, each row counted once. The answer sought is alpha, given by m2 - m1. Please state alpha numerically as -2573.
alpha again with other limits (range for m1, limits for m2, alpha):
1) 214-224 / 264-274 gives -2371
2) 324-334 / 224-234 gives -2463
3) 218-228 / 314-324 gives -2430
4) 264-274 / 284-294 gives -2585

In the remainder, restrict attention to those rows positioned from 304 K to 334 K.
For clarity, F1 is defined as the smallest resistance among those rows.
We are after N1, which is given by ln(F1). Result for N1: 5.59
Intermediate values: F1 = 268.6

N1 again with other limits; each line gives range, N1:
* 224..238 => 5.60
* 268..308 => 5.59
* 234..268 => 5.66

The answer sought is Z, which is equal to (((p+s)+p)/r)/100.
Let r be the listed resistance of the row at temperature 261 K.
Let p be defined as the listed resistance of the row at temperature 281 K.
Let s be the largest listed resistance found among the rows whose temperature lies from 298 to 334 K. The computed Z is 0.027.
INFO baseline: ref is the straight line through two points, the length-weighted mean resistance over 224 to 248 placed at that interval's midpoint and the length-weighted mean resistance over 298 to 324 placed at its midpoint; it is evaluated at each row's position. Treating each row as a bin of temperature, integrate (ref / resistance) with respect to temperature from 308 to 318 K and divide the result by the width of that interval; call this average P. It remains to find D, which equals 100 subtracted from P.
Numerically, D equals -99.01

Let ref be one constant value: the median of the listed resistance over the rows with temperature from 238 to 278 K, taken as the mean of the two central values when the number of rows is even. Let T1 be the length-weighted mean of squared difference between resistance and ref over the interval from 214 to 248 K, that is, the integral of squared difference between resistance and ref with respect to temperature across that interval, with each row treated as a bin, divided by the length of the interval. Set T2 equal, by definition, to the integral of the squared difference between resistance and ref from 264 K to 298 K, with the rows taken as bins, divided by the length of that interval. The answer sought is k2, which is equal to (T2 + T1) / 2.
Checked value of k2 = 1267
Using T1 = 1247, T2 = 1287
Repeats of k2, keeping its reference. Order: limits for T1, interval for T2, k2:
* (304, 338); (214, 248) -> 1389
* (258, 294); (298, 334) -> 1358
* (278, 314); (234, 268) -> 1032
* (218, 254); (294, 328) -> 1324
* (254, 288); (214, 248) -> 1093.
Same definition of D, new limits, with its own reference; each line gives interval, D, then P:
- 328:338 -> -99.03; 0.965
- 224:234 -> -98.90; 1.098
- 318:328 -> -99.03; 0.975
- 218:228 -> -98.88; 1.118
